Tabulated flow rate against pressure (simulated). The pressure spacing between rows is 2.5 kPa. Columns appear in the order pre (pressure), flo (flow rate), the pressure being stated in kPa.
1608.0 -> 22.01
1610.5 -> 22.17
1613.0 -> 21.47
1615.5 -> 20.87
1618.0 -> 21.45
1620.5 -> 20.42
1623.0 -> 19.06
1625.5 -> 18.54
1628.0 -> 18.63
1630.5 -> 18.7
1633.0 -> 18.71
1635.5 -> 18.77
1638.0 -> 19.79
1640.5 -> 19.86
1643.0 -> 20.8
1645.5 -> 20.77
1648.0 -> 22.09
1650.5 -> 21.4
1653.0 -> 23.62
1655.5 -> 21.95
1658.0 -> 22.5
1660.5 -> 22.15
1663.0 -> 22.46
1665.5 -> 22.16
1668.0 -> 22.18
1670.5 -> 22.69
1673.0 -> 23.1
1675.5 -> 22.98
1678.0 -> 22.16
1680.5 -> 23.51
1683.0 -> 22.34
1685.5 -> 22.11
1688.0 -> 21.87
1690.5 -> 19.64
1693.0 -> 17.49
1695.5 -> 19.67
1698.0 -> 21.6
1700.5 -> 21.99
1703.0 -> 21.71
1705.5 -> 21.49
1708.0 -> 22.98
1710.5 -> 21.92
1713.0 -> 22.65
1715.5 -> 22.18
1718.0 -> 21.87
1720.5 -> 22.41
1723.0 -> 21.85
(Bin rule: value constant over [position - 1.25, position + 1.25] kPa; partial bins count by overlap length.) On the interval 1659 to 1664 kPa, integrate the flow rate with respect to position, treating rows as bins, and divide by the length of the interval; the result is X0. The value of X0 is 22.3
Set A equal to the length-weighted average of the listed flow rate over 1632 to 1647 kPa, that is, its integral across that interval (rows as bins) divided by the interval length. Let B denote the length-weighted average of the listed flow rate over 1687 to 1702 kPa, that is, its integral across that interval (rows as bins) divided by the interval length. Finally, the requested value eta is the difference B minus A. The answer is 1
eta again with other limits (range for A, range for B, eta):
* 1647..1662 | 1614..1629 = -2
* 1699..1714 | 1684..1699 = -2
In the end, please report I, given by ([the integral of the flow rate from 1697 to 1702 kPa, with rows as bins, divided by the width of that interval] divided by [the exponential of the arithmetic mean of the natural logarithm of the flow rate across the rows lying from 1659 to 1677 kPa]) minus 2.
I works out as -1.03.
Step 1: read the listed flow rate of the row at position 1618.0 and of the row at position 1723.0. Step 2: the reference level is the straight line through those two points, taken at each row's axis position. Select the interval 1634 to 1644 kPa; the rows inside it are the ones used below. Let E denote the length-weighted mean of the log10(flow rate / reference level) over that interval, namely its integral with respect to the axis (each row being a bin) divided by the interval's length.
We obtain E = -0.038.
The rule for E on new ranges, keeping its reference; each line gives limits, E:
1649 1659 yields 0.015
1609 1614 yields 0.008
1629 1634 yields -0.061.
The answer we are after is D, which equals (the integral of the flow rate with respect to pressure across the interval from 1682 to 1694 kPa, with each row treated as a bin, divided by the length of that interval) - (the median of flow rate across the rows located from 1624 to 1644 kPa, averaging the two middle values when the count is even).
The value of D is 2.0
